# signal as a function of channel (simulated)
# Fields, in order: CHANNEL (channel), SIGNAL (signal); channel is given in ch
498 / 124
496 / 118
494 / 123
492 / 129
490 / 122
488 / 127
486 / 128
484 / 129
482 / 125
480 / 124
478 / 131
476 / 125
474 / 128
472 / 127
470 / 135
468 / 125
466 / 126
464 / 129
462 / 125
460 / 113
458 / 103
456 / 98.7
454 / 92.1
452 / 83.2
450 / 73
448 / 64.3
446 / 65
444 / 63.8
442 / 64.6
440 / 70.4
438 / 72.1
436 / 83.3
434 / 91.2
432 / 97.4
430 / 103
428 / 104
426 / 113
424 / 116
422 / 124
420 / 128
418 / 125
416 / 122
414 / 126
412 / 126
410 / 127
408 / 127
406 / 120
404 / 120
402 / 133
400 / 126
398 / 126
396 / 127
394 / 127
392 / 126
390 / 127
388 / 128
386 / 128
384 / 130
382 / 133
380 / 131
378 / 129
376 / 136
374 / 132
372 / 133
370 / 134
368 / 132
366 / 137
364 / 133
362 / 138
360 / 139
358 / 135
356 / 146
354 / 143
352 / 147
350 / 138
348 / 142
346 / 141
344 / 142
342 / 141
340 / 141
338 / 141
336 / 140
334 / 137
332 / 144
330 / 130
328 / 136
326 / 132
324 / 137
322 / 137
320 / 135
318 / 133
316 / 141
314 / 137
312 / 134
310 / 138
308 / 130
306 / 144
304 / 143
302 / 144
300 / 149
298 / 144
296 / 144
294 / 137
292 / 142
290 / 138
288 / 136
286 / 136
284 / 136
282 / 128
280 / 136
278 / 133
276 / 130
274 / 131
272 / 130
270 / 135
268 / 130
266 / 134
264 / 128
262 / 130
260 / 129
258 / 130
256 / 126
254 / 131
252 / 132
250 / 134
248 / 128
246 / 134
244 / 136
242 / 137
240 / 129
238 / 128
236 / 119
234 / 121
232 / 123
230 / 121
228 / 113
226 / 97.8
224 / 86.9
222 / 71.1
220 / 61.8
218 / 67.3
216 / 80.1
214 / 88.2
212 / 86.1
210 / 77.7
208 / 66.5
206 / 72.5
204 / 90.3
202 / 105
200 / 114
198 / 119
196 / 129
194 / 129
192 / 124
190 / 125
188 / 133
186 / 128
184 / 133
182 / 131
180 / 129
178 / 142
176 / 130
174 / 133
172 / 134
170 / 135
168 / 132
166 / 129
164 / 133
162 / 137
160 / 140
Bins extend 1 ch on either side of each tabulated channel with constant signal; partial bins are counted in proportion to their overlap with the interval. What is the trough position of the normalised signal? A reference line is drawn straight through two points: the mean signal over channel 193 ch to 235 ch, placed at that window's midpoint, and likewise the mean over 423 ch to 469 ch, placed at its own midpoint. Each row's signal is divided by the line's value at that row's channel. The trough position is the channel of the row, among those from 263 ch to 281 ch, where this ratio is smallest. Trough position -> 264 ch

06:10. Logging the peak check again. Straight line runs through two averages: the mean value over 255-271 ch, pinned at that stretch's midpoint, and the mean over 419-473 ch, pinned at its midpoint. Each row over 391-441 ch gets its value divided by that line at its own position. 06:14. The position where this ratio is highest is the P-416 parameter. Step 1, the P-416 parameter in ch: 402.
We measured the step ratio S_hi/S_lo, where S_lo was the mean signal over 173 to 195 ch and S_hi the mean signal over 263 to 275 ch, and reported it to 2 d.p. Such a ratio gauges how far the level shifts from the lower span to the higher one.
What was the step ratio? 1.01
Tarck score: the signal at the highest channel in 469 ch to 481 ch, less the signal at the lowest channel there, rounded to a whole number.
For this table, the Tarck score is -11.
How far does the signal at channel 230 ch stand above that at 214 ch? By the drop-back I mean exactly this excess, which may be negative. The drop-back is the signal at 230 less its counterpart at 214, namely 33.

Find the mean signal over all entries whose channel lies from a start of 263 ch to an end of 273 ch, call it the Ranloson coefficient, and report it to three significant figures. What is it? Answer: 131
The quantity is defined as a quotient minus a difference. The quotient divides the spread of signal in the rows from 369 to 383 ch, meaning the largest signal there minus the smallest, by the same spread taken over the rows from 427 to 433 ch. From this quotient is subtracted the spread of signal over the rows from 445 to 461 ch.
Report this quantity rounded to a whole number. -48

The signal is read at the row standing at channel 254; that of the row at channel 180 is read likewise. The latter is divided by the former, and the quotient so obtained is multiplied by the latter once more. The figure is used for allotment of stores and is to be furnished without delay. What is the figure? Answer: 127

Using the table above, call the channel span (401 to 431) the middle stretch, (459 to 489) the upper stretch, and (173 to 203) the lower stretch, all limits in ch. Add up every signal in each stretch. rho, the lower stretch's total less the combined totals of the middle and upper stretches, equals -1807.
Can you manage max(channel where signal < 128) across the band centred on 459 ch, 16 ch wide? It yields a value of 466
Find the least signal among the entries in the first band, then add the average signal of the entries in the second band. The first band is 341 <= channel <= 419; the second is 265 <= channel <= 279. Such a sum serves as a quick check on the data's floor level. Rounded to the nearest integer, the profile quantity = 252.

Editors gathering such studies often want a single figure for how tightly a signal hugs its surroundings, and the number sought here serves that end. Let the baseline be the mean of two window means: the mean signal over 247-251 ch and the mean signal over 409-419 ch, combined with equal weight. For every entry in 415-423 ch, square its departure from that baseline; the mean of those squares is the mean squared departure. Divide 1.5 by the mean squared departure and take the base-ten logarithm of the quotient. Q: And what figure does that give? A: -1.0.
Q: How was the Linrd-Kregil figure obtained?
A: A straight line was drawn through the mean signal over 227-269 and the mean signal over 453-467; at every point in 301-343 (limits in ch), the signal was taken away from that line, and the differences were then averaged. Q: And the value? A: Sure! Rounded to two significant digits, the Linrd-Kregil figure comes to -15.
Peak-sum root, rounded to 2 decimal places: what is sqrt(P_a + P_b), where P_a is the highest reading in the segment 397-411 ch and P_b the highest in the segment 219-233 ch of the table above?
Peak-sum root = 16.00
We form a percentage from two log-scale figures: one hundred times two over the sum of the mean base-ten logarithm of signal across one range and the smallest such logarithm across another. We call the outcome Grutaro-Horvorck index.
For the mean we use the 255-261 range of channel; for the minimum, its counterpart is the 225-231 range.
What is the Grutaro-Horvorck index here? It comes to 48.8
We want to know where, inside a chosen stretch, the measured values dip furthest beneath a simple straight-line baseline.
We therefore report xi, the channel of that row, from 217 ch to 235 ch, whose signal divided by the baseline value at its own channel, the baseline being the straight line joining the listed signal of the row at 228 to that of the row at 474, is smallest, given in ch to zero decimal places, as 220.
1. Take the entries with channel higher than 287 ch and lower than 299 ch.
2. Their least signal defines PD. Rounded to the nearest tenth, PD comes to 136.0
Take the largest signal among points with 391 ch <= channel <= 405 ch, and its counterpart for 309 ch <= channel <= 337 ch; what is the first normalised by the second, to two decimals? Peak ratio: 0.92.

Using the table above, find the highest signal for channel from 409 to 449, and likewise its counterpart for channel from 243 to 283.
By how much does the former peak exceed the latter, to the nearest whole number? -8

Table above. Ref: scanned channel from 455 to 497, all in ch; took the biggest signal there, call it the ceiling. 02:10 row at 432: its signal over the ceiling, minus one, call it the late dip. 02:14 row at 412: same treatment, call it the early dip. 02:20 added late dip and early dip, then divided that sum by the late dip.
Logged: 1.2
